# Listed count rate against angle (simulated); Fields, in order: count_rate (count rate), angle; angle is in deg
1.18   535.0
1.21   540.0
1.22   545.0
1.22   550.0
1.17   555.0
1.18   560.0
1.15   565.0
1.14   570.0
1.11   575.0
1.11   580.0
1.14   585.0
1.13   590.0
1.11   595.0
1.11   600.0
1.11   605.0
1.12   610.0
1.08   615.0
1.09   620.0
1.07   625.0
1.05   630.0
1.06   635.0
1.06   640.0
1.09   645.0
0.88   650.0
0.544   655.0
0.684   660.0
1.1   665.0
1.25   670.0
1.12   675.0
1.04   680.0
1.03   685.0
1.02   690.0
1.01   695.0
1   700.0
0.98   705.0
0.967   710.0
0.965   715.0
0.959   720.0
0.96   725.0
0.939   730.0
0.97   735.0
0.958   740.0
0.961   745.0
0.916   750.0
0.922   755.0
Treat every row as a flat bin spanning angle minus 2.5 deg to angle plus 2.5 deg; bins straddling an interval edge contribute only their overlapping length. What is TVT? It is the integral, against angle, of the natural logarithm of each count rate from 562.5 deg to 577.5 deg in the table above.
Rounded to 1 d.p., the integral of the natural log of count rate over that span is 1.9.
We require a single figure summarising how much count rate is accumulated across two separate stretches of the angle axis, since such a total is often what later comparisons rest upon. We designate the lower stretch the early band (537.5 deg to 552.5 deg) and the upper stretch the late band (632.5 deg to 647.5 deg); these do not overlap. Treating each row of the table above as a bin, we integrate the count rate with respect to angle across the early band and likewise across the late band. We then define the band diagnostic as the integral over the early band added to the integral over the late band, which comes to 34.3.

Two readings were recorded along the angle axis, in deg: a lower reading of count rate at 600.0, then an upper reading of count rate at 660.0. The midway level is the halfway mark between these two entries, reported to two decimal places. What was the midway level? 0.90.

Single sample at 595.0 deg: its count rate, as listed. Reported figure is 1.11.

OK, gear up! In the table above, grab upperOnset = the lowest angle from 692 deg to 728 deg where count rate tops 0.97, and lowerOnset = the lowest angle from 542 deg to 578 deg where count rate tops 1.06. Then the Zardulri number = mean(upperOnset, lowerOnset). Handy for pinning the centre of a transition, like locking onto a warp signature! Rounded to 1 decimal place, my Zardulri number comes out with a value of 620.0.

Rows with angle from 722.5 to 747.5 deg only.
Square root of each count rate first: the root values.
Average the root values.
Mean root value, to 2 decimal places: 0.98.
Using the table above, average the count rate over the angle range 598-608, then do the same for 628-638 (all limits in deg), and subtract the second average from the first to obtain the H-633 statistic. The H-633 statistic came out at 0.055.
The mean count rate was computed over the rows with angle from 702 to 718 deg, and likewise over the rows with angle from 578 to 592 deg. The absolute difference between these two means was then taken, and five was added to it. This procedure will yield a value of 5.16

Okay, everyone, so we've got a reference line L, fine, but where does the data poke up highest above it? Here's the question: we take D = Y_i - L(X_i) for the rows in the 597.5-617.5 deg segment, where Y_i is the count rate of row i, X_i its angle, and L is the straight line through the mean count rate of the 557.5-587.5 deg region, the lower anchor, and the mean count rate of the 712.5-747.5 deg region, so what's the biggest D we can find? 0.024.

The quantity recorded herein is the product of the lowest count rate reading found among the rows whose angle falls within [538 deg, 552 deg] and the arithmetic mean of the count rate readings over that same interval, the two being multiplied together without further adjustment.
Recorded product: 1.47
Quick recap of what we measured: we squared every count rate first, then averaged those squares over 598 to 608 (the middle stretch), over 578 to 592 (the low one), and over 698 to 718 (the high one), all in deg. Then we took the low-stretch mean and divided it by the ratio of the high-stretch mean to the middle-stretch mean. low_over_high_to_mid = 1.64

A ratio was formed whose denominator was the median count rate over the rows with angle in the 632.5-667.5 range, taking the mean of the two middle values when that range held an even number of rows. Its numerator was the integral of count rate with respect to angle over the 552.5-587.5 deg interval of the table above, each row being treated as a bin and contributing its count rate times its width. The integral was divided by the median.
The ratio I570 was 37.7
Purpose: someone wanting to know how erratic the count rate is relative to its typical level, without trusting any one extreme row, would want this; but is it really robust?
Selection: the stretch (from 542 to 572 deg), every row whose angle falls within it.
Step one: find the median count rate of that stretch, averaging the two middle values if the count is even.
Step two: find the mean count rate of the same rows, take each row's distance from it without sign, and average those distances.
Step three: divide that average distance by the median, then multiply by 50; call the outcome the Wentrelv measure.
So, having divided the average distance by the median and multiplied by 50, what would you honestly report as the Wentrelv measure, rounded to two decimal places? 1.13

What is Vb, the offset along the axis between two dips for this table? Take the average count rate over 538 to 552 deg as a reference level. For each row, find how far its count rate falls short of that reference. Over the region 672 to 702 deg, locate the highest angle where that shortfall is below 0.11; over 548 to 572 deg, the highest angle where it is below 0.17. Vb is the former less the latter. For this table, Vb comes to 105 deg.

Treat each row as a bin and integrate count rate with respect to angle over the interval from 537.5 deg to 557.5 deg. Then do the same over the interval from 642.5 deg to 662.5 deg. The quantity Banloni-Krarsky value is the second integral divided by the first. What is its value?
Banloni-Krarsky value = 0.66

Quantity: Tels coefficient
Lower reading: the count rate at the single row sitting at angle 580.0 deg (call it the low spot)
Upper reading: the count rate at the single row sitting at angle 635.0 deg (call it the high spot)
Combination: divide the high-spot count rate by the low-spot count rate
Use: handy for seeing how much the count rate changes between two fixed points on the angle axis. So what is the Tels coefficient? 0.95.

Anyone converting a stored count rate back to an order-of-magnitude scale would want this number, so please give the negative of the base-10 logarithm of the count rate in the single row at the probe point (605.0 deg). -0.045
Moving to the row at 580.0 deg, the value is -0.045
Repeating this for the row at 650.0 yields 0.056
